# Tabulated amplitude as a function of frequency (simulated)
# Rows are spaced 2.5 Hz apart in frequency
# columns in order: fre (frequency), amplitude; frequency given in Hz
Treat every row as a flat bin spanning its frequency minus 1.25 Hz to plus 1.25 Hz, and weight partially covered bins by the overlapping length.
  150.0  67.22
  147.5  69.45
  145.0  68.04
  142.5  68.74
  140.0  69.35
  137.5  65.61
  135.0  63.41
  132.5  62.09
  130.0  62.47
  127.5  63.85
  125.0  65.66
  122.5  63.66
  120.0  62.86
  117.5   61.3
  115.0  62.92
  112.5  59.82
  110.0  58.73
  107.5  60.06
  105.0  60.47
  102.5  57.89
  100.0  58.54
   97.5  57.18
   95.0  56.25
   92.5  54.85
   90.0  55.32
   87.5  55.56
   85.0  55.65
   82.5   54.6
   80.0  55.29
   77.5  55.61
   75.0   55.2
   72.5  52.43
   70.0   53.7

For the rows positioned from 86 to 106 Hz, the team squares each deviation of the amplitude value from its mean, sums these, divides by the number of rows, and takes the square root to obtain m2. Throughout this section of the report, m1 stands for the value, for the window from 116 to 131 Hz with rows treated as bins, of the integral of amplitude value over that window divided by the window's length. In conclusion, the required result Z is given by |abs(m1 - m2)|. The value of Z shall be 62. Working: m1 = 63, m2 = 1.8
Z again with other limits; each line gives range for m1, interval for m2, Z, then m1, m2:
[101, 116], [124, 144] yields 57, 60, 2.6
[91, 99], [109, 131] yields 54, 56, 2.0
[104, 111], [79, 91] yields 59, 60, 0.4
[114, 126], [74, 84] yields 63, 63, 0.4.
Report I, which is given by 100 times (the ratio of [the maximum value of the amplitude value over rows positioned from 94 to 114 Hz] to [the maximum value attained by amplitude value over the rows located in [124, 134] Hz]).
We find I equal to 92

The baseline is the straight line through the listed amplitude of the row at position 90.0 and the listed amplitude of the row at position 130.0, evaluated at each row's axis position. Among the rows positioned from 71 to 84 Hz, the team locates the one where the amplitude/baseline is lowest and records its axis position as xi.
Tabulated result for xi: 72.5 Hz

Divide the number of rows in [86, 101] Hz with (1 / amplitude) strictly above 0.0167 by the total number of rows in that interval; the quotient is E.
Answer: 1.0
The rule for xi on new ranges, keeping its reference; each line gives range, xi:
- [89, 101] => 92.5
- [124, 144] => 132.5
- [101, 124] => 110.0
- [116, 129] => 117.5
